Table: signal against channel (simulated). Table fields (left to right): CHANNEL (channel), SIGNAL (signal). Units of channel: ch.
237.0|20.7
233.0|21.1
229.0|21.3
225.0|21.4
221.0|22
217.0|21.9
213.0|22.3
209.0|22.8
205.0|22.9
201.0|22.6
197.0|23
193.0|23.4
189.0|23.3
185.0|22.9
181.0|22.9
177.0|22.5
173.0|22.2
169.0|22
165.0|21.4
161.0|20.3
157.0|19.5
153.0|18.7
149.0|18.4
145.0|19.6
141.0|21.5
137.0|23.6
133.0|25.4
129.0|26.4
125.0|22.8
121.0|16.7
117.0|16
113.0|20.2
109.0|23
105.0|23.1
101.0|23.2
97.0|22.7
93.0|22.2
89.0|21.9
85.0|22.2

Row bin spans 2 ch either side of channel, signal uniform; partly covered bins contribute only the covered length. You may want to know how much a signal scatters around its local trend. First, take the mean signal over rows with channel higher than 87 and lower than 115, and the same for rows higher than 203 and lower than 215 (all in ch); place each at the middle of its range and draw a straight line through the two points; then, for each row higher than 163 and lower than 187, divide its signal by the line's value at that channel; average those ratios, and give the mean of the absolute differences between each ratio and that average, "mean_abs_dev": 0.019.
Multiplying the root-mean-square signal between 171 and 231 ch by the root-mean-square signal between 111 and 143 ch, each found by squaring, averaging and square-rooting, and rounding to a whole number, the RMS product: 492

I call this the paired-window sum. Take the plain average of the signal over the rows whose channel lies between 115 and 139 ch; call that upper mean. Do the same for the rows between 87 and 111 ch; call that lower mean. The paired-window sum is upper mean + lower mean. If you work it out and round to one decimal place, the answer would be 44.5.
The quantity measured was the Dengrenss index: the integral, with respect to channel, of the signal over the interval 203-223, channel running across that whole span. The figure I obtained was 448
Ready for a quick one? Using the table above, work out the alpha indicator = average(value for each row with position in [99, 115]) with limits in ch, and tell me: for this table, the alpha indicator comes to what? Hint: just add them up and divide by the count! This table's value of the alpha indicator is 22.4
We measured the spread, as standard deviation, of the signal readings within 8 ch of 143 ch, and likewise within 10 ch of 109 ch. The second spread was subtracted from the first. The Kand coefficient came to -0.8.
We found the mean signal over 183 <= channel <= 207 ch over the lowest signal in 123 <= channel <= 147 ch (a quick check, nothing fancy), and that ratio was 1.17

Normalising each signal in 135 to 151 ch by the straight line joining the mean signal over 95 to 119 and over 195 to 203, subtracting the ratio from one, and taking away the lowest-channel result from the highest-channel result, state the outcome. 0.25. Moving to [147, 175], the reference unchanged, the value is -0.16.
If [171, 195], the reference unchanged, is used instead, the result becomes -0.04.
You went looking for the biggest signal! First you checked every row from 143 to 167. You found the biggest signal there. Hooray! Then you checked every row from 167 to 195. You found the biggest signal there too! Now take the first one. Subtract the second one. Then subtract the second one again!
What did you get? -25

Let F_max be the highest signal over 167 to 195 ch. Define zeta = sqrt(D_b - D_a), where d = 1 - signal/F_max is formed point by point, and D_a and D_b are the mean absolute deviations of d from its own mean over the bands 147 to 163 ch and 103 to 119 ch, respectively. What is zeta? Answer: 0.28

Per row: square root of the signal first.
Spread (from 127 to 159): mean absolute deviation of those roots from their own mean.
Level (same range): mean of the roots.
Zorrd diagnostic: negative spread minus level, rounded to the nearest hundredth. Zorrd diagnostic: -4.92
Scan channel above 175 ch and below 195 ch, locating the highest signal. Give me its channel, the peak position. 193.0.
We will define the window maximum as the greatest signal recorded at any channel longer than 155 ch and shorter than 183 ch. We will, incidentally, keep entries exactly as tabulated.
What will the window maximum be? 22.9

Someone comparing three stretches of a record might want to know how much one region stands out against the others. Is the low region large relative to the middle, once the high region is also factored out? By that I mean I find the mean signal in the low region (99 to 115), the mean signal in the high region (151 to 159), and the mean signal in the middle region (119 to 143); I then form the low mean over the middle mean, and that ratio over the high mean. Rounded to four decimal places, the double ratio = 0.0515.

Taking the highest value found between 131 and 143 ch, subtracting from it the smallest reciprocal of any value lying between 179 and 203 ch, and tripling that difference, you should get 76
